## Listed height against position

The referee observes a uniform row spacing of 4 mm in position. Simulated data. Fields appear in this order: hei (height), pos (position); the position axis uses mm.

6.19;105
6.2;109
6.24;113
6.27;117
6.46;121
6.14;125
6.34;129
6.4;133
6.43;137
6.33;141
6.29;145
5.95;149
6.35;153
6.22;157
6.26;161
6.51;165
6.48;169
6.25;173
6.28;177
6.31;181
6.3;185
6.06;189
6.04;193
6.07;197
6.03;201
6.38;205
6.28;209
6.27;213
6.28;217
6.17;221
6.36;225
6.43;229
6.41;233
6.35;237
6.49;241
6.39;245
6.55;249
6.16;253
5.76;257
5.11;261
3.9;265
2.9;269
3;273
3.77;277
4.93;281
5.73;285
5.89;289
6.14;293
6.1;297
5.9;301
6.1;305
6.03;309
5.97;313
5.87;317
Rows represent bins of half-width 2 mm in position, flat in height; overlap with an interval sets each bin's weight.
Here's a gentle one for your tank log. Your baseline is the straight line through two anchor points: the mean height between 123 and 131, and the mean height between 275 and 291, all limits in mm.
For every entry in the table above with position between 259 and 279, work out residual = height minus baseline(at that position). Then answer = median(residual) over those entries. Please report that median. -1.4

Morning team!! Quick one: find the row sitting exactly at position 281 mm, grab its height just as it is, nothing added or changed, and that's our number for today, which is 4.93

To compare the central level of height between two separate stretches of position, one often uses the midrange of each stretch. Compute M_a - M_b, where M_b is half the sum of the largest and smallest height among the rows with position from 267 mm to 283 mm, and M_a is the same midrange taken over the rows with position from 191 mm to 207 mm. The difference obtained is 2.3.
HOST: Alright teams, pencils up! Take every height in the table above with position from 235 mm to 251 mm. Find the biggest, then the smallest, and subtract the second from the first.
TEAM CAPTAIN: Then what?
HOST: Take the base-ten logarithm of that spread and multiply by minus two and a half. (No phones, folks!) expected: 1.7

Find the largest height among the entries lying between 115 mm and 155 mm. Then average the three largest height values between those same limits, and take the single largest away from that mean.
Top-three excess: -0.030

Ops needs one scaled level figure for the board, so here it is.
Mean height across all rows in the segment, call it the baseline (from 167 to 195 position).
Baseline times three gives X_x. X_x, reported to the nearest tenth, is 18.7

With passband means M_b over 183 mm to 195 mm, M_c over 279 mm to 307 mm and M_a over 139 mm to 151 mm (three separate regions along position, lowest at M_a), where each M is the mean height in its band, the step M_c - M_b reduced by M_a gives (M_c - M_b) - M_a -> -6.50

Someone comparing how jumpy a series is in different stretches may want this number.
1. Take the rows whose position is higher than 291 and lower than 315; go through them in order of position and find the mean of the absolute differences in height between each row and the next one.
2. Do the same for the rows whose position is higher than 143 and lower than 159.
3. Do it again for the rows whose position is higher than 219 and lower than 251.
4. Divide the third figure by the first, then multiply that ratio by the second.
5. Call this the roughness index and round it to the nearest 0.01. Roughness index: 0.27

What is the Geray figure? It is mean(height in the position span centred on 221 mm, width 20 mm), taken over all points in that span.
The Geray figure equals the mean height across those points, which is 6.30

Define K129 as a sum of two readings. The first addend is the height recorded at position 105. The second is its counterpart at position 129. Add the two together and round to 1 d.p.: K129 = 12.5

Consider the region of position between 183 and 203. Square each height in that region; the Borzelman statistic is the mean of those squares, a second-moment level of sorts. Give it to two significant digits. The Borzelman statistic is 37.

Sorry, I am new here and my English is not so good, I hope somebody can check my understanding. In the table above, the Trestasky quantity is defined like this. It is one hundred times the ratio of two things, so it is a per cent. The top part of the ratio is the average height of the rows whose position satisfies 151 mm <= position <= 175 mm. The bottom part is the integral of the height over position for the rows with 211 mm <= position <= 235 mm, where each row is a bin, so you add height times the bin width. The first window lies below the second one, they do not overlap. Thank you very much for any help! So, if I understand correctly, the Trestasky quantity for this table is 4.2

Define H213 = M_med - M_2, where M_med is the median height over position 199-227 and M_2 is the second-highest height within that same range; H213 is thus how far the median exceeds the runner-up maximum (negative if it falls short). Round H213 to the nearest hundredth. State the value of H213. -0.08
